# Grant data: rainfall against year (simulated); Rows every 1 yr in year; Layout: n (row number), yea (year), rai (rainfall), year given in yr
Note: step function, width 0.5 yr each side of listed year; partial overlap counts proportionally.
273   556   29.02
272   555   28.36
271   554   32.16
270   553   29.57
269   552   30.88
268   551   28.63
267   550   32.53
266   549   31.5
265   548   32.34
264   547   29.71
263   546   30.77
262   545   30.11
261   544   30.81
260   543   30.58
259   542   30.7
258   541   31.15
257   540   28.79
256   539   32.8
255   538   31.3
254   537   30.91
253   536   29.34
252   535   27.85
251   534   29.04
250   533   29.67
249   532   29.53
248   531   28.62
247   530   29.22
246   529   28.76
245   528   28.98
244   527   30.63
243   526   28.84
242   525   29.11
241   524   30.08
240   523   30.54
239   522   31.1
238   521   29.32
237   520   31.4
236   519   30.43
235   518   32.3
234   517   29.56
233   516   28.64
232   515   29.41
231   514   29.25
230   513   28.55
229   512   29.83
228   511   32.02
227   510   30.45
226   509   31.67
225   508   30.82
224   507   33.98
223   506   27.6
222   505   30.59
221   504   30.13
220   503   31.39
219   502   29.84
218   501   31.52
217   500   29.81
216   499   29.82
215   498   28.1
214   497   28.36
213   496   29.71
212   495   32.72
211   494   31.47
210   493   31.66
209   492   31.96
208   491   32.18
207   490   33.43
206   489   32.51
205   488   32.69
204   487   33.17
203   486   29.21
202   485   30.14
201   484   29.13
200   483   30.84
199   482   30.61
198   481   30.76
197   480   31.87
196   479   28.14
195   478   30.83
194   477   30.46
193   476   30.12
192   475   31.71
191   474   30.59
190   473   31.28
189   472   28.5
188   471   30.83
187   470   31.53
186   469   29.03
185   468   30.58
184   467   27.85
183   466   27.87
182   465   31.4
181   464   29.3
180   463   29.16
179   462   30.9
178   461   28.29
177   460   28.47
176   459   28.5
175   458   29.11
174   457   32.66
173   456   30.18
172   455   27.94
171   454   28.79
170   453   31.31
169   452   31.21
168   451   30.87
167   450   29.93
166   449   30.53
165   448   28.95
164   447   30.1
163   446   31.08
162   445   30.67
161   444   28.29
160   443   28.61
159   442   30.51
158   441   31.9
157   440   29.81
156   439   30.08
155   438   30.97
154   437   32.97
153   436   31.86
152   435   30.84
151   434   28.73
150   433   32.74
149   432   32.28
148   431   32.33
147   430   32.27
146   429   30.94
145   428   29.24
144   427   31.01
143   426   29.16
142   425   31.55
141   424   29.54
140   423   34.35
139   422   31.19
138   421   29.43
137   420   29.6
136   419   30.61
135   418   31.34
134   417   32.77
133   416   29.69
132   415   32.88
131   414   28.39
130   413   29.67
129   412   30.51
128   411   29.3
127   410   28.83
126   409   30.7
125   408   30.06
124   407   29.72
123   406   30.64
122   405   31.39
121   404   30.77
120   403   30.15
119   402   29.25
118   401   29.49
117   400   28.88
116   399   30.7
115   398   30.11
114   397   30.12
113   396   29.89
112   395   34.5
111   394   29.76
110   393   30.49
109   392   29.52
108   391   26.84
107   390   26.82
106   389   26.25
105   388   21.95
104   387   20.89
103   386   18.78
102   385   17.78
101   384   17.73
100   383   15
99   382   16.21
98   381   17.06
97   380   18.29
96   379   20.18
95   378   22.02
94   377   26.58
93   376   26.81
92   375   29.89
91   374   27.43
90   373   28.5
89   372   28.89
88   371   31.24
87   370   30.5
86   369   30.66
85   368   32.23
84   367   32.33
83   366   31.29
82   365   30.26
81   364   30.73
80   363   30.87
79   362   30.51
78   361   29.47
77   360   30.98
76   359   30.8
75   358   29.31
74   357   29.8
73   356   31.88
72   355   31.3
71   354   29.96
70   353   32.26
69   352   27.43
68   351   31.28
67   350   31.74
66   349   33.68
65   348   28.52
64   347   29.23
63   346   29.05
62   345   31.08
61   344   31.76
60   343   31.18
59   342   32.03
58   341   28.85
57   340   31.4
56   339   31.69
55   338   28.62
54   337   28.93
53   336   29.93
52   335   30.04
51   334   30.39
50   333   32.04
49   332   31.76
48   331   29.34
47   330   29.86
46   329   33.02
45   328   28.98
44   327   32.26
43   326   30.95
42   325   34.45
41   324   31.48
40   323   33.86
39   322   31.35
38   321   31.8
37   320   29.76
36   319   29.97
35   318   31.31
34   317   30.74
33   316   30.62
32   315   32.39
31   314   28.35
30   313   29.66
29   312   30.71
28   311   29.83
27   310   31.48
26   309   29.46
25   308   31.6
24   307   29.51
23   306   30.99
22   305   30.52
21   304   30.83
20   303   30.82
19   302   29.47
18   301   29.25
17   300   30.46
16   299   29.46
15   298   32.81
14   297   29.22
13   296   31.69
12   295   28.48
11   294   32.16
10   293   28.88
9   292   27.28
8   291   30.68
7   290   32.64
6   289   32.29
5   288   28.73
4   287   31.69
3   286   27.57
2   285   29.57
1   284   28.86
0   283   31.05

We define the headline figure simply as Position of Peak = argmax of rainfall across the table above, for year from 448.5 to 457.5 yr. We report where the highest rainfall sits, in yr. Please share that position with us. 457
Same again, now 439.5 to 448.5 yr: 441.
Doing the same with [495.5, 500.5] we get 499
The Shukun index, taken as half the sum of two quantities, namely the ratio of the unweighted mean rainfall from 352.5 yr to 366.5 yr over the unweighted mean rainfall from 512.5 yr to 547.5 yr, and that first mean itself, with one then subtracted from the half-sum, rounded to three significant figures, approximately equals 14.8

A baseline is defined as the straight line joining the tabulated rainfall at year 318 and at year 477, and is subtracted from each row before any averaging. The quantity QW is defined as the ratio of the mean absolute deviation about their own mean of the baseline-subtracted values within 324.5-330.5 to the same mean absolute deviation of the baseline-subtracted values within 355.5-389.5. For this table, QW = 0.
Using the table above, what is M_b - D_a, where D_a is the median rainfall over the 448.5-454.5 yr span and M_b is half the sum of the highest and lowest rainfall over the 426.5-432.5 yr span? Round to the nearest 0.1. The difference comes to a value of 0.1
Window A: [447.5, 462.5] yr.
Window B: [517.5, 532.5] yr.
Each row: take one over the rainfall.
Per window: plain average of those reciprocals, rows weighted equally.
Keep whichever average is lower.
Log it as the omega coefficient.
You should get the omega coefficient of 0.0335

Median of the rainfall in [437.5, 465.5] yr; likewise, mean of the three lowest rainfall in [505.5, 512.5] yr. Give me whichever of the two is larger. 30.1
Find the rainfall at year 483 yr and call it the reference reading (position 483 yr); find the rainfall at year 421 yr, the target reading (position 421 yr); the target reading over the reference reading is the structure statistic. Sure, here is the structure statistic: 0.95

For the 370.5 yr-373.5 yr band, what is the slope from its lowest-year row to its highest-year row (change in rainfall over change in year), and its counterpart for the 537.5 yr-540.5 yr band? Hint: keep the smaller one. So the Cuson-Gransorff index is -1.4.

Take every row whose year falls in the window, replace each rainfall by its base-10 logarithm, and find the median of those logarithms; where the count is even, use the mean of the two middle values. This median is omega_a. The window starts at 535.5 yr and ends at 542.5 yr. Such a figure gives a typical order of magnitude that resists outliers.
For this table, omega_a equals 1.49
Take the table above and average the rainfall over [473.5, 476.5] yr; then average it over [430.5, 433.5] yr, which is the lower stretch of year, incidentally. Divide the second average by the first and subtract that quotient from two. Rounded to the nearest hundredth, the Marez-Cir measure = 0.95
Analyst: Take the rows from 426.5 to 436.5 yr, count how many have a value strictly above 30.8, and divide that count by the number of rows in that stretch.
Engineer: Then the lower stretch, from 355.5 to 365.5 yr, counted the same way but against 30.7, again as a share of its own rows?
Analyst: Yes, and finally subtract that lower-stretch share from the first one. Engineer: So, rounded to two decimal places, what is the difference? 0.30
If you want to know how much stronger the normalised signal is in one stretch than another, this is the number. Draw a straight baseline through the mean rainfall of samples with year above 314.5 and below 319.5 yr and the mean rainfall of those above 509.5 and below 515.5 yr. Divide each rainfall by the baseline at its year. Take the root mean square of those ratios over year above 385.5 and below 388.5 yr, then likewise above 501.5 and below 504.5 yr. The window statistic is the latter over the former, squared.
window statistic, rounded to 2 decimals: 2.29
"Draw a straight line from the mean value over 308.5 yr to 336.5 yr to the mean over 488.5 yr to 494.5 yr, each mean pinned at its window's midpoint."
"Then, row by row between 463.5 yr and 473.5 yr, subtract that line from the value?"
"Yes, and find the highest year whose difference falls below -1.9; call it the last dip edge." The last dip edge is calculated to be 472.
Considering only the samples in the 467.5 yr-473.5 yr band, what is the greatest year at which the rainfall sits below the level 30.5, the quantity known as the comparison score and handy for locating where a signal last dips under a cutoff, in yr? 472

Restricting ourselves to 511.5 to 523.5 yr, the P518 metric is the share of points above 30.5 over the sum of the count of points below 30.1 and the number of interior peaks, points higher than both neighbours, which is 0.030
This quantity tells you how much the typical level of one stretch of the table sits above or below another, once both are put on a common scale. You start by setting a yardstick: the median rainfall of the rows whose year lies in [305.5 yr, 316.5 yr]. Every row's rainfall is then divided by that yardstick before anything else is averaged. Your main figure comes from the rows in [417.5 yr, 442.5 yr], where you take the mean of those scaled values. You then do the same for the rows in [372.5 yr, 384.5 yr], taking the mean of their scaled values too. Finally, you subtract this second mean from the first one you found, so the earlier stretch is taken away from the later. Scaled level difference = 0.290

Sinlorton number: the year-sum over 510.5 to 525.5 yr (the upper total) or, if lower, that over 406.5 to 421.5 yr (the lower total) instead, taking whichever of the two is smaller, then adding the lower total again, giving 905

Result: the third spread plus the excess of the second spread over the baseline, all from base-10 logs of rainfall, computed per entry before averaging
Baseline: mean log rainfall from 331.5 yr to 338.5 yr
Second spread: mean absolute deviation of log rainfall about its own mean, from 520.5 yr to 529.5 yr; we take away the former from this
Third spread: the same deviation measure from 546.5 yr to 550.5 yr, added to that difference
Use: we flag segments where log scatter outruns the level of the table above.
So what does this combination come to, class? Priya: -1.46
